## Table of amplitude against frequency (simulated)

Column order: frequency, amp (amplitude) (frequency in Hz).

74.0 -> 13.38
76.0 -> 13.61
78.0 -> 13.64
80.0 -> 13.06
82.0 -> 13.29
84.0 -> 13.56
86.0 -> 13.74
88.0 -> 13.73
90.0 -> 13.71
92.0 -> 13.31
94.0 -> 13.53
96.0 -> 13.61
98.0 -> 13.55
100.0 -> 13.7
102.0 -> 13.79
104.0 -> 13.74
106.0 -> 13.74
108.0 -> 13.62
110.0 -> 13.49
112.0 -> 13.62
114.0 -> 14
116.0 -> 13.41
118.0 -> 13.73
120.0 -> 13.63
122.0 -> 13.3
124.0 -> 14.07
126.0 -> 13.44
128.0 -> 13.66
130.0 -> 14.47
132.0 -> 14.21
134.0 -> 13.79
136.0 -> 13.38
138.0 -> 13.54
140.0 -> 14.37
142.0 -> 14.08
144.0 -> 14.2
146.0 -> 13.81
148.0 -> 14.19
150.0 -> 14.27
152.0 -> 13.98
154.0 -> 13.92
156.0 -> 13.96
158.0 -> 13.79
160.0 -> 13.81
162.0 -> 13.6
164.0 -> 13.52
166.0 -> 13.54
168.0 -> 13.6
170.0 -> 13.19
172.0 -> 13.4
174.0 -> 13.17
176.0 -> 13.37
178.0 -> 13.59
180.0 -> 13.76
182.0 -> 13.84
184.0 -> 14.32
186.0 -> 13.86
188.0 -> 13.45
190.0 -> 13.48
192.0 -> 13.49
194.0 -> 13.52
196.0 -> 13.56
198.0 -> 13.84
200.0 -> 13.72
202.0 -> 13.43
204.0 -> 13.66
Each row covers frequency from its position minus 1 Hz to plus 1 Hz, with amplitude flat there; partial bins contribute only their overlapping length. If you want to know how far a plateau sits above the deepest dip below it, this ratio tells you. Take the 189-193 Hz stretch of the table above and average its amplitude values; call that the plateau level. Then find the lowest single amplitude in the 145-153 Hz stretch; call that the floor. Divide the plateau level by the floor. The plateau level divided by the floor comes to 0.98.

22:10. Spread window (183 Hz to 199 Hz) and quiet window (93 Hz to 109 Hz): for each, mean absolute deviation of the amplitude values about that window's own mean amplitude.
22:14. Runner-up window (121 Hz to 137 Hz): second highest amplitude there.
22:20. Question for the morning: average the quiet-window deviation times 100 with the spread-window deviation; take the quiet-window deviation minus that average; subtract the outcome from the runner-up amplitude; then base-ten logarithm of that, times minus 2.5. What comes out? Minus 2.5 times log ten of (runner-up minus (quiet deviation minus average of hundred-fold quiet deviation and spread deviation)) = -3.2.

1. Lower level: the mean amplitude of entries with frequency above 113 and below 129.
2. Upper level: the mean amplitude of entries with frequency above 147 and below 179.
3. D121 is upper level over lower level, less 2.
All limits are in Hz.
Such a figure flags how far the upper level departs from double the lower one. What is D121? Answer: -1.00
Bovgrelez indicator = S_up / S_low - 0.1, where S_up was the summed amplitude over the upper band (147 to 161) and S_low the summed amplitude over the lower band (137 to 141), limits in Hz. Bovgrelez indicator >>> 3.4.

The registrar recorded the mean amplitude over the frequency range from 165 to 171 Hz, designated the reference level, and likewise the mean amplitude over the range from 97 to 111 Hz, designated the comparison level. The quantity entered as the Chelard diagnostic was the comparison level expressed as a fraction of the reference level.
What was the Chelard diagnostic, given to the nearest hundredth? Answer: 1.02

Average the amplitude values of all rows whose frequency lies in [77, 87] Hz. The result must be 13.5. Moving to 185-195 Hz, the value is 13.6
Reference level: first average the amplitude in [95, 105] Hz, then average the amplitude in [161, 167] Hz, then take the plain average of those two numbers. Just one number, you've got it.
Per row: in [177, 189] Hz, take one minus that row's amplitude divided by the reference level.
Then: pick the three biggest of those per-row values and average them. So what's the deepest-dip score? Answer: 0.0012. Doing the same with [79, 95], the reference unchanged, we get 0.0291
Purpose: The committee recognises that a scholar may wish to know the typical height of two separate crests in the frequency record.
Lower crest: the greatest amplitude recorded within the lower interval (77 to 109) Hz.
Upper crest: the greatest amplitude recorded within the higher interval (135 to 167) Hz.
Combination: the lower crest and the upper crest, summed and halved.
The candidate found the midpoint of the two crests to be 14.1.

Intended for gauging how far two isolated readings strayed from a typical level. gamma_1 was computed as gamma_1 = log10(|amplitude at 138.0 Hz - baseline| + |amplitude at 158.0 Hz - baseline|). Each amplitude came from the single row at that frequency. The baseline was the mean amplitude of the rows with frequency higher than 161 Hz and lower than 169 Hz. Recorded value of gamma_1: -0.60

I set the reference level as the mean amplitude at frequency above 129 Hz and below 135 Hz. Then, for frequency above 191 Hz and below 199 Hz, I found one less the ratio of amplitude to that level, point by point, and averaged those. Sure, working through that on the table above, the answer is 0.039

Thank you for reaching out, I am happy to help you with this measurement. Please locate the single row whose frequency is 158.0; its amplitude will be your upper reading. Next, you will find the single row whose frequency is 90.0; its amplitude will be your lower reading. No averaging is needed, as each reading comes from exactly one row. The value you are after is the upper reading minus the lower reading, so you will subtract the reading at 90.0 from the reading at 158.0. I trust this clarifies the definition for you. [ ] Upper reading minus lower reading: 0.1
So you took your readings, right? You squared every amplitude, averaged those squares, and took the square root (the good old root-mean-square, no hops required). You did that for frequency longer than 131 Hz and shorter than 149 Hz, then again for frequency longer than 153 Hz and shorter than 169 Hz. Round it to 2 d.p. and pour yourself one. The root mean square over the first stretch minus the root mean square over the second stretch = 0.24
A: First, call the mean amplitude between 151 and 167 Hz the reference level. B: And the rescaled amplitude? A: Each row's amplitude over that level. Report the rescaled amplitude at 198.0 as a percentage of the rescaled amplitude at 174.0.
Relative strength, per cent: 105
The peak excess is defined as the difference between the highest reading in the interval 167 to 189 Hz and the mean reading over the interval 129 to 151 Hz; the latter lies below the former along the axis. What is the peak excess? 0.29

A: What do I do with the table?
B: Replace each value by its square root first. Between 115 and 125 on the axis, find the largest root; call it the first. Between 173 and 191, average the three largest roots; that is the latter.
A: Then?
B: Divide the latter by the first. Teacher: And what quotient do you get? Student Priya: 1.00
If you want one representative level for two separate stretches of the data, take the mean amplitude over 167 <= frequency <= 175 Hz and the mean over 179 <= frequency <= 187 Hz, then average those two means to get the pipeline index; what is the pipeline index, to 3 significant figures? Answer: 13.6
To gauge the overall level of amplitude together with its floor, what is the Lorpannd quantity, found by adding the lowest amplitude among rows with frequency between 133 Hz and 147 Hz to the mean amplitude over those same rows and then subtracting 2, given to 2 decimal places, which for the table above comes 25.26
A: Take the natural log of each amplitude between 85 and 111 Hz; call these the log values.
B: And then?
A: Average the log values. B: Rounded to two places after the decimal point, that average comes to 2.61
